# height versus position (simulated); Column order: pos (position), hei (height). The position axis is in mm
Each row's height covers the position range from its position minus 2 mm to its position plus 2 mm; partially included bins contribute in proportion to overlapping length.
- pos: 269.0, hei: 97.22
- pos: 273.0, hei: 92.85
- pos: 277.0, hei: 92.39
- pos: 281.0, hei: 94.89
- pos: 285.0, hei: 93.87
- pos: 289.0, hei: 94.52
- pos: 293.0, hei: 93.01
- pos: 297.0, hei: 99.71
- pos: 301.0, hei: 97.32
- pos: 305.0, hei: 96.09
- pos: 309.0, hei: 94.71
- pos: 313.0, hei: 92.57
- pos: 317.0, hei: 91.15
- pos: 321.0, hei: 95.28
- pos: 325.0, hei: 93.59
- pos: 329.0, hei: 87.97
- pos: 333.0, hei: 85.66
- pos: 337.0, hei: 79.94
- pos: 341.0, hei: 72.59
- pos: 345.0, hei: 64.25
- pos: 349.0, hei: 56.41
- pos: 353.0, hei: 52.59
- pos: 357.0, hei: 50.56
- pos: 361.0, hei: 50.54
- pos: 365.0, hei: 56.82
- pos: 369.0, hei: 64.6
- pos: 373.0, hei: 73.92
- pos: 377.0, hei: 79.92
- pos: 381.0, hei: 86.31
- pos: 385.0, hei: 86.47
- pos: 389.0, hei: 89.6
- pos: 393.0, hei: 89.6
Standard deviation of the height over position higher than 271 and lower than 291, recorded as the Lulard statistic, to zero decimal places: 1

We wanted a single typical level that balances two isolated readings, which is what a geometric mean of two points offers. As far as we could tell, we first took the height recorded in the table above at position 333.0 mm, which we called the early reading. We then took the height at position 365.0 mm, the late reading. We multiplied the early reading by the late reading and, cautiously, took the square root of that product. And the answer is 69.8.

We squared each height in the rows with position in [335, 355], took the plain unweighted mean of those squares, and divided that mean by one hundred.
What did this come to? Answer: 43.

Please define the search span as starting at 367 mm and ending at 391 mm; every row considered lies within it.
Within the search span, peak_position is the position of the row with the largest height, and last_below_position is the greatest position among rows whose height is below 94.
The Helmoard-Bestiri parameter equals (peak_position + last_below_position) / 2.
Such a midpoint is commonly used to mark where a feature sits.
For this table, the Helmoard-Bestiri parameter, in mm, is 389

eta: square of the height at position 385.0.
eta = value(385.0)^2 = 7477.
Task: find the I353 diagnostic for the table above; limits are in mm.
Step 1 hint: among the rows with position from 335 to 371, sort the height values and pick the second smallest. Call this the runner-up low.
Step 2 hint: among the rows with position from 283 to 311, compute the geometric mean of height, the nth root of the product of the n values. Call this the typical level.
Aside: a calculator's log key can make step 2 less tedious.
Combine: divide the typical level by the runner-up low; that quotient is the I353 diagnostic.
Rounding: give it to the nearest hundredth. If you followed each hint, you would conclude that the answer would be 1.89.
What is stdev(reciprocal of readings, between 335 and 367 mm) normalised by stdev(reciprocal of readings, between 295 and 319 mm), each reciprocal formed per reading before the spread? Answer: 8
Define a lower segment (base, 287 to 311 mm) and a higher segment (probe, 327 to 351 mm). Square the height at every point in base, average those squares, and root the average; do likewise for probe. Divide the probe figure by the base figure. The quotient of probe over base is 0.79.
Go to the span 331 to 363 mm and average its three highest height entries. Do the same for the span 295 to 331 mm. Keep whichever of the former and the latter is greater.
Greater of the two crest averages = 98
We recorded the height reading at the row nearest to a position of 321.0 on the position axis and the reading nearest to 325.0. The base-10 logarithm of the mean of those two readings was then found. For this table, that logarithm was 1.98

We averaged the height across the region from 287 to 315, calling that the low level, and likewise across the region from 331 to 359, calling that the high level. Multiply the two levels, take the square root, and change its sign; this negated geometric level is -79.4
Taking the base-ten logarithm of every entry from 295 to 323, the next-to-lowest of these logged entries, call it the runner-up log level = 1.97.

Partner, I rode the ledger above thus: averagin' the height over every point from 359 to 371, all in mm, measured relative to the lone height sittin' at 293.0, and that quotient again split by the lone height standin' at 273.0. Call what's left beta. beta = 0.0066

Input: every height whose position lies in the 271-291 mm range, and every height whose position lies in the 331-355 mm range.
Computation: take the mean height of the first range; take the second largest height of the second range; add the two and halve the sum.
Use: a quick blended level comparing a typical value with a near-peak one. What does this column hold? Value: 87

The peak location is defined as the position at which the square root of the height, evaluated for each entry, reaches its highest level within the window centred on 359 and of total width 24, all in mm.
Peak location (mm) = 369.0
